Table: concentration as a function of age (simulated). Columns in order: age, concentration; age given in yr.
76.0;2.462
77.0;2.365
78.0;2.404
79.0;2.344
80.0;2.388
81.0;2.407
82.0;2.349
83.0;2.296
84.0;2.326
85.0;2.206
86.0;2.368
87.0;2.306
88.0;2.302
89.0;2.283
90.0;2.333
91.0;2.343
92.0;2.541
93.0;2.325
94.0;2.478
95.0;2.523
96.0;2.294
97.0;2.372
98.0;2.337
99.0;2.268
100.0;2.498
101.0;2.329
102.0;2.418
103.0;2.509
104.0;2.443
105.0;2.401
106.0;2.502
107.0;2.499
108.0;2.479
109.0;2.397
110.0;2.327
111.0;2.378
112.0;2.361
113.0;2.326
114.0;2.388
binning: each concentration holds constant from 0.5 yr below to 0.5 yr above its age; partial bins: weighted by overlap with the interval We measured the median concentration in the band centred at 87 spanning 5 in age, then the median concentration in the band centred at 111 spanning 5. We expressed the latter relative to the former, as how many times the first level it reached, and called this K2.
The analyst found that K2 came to 1.03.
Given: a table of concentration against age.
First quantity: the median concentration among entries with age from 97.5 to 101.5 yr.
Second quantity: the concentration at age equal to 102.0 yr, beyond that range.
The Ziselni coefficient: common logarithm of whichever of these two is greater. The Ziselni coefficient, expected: 0.383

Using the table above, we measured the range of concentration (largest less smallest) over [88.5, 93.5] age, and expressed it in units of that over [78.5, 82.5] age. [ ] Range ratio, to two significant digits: 4.1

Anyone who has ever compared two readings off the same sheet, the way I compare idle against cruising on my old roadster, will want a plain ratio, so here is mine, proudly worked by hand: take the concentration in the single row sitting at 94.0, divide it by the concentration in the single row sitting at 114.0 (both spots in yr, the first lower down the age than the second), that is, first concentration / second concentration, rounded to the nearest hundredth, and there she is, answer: 1.04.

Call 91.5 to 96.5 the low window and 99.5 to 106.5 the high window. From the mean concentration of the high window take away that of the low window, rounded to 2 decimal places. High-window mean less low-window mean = 0.01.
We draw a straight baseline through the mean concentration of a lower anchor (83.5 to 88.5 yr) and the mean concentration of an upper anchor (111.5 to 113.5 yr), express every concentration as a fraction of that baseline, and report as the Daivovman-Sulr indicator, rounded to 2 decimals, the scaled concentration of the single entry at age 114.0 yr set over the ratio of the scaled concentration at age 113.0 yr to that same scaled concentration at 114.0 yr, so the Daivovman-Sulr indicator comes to 1.04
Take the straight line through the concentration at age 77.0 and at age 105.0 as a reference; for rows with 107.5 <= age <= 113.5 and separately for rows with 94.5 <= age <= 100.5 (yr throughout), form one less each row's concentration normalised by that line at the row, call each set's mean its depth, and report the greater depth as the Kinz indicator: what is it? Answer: 0.012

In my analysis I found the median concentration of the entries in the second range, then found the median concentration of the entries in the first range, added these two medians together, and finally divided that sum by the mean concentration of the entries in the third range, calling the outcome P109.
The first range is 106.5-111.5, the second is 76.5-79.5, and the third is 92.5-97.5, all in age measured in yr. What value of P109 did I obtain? 1.99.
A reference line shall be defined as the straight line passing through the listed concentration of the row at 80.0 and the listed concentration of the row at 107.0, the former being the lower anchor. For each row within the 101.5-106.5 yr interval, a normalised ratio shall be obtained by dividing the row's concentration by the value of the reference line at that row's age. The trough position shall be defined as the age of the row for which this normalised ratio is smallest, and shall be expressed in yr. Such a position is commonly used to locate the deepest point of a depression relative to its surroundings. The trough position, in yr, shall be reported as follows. 105.0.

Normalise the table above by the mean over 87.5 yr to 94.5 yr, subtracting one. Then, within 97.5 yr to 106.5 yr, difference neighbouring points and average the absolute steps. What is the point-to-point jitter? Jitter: 0.045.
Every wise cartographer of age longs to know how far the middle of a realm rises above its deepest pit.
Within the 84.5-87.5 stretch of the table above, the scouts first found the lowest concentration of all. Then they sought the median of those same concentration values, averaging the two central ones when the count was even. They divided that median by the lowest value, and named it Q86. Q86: 1.045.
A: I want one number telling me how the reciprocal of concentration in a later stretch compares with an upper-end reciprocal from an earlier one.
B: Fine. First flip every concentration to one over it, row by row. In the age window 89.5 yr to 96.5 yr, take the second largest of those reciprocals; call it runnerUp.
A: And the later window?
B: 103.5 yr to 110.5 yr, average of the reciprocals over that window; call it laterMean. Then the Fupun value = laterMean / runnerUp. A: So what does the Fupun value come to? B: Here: 0.955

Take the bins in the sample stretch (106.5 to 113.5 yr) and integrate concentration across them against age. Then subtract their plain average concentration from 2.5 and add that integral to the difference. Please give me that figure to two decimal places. 16.87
